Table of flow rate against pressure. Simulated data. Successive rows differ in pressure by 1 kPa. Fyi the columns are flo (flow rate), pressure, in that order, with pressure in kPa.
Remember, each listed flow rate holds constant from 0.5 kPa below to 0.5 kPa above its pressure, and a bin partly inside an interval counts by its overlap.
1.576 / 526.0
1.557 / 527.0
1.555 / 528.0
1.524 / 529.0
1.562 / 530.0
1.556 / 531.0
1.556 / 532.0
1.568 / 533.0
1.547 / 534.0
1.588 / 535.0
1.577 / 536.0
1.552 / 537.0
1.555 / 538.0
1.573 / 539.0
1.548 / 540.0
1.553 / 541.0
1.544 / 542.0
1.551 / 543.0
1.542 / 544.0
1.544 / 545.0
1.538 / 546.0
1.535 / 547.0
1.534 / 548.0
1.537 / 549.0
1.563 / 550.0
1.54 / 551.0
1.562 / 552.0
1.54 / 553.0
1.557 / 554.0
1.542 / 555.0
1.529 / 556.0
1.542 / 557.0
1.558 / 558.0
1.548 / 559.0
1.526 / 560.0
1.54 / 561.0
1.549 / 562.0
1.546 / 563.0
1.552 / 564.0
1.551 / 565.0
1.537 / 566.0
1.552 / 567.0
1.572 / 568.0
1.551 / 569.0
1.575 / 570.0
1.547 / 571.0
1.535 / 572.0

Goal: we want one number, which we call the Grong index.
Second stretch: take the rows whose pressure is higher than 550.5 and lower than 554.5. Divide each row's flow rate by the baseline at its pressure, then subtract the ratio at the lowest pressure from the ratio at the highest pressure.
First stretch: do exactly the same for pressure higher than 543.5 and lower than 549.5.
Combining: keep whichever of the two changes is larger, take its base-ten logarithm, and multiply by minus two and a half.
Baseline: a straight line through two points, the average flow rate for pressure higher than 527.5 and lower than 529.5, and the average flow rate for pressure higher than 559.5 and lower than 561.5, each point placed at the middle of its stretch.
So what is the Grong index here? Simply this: 4.9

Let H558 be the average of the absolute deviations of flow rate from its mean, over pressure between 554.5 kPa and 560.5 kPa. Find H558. 0.0089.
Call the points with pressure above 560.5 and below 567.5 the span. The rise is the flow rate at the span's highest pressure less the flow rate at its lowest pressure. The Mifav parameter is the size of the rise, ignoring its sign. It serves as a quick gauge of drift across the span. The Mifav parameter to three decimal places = 0.012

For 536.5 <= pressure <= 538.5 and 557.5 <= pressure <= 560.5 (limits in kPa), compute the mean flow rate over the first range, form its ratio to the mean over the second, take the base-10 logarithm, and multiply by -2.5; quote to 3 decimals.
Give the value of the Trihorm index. -0.007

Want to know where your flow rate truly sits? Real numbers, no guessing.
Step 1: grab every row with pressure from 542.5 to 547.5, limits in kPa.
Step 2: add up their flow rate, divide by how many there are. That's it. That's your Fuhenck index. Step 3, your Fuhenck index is 1.54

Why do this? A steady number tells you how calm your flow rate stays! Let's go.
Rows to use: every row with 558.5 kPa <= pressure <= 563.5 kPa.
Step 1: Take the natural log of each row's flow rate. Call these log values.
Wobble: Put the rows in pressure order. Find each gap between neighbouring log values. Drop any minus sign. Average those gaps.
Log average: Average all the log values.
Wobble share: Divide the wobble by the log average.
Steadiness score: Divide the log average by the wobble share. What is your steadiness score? 24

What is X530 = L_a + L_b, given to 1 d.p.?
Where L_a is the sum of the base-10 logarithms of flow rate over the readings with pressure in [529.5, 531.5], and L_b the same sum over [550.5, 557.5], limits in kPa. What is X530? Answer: 1.7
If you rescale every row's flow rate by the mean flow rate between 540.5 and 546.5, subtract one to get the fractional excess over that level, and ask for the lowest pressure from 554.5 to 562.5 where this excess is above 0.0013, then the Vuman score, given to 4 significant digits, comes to 558.0 kPa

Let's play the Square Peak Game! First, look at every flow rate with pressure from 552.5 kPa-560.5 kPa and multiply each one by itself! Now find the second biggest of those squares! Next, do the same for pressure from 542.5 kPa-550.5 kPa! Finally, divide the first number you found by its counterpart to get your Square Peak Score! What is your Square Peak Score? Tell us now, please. 1.01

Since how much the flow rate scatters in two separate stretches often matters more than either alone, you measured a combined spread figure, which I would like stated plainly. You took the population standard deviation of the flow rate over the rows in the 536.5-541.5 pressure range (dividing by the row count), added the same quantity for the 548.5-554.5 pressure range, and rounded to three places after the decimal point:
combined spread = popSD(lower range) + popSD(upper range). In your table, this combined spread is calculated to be 0.020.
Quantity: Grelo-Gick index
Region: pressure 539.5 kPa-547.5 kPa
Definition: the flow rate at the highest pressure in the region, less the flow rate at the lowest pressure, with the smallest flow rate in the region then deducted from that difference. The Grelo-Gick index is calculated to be -1.55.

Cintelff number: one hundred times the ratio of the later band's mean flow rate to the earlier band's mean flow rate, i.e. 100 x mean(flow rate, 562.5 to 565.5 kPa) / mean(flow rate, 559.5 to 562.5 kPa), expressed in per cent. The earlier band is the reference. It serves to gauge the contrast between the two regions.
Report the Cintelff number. 101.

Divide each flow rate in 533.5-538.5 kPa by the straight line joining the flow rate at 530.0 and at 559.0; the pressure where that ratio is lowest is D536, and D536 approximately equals 534.0 kPa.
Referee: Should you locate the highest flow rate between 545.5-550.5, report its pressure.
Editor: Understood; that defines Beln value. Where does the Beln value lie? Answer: 550.0 kPa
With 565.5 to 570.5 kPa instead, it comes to 570.0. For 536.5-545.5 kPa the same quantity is 539.0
